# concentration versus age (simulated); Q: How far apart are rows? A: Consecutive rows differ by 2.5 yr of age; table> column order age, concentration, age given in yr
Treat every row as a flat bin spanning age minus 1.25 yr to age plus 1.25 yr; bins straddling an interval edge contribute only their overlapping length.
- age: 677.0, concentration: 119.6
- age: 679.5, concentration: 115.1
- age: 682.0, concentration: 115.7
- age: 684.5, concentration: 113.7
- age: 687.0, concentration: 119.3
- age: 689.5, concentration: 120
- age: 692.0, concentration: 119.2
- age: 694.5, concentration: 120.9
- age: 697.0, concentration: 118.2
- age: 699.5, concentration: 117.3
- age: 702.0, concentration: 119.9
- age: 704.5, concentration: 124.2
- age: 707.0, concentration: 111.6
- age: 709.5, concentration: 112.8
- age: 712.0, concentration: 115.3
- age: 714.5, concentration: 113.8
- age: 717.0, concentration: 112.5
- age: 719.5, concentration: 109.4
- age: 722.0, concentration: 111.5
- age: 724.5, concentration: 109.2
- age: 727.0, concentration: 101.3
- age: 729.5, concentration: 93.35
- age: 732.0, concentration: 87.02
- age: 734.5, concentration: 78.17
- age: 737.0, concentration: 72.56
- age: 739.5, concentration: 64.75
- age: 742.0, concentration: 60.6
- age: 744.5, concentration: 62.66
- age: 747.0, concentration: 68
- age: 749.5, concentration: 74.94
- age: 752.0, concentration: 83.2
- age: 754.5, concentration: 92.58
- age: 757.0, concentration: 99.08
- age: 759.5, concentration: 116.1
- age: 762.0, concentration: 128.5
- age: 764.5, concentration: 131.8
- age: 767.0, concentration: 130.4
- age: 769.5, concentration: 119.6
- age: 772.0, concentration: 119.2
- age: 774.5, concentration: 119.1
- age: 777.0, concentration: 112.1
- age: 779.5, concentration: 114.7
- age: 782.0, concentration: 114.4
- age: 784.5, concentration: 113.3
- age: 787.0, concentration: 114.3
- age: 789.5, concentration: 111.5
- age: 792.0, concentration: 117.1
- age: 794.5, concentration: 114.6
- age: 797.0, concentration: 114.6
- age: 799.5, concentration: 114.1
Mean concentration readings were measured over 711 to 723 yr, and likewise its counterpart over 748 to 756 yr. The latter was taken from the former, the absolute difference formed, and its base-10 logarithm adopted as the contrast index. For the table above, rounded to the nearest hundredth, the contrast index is 1.46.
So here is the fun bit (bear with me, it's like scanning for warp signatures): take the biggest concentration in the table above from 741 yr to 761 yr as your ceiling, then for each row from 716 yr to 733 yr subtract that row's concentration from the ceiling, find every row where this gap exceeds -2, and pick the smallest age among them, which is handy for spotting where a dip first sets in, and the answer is 717.0 yr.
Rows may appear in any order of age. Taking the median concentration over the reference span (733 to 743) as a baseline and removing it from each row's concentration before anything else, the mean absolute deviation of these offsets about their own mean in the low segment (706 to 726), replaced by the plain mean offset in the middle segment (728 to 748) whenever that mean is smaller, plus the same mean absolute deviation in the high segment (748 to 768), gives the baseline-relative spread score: 21.2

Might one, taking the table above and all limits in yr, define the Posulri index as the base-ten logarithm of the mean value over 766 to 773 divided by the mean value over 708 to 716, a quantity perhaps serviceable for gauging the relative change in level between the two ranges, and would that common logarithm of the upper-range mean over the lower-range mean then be 0.033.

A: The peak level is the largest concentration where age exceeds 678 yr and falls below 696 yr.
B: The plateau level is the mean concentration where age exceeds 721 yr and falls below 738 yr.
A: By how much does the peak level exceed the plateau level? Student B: 28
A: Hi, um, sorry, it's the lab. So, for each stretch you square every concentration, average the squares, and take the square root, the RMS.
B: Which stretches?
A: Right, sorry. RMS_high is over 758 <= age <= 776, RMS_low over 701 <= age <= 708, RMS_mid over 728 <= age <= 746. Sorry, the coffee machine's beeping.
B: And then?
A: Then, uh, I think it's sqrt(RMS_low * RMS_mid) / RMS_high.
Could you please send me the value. 0.76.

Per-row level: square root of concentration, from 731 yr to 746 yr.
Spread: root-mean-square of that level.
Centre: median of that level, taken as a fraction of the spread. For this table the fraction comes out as 0.98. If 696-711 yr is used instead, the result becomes 1.00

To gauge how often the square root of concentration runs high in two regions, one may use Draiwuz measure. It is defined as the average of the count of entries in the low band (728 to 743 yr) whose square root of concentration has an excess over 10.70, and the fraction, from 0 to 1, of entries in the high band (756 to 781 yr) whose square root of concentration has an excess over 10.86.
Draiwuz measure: 0.30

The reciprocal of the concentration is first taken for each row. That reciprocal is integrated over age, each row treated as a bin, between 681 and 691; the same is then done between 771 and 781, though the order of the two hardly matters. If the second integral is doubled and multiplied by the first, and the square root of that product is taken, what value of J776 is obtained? 0.121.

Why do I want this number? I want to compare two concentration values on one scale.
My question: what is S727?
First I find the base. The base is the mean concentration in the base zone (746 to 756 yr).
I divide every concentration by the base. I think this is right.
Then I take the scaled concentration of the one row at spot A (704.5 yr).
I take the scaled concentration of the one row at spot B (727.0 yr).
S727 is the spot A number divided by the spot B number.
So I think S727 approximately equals 1.2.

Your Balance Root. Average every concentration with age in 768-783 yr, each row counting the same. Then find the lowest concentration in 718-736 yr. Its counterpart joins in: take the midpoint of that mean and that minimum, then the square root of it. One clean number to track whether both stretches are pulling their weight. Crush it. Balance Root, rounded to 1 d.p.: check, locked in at 9.9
